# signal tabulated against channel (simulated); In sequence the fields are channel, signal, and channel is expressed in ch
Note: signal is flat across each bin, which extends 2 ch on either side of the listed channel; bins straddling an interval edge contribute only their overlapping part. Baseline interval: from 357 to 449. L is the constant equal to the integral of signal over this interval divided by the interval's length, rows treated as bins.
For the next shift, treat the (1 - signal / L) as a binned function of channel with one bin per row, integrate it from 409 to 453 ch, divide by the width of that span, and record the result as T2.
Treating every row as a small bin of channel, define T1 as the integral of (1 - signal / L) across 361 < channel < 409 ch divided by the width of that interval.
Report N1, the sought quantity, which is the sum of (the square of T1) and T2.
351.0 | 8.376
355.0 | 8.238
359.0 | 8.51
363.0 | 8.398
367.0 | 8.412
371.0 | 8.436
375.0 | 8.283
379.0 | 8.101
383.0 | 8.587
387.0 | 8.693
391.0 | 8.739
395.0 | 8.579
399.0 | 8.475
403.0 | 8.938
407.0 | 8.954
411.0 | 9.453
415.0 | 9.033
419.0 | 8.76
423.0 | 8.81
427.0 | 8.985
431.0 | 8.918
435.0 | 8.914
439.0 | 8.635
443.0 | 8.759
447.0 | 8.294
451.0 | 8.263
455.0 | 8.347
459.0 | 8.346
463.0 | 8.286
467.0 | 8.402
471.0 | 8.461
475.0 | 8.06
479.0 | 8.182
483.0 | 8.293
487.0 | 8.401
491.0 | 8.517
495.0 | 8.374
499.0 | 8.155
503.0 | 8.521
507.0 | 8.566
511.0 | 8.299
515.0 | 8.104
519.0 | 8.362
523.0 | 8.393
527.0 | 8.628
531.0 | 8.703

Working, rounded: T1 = 0.015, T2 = -0.014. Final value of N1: -0.014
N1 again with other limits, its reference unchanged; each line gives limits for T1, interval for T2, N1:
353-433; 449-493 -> 0.041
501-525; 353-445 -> 0.002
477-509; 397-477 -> 0.004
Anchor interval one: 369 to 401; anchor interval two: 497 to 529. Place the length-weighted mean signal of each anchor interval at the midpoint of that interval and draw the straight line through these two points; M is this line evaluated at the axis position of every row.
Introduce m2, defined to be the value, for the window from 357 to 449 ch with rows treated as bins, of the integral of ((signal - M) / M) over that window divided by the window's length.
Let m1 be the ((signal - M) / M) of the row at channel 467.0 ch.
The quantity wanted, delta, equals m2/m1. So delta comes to -14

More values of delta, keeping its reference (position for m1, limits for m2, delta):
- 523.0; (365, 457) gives 9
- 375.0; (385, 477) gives -1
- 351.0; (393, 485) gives -1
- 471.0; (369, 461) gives 4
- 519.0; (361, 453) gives -18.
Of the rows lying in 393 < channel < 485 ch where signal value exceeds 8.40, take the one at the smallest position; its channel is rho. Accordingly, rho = 395.0 ch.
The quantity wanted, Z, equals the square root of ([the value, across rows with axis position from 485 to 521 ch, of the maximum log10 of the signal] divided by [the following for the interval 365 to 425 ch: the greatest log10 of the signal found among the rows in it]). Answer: 0.978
